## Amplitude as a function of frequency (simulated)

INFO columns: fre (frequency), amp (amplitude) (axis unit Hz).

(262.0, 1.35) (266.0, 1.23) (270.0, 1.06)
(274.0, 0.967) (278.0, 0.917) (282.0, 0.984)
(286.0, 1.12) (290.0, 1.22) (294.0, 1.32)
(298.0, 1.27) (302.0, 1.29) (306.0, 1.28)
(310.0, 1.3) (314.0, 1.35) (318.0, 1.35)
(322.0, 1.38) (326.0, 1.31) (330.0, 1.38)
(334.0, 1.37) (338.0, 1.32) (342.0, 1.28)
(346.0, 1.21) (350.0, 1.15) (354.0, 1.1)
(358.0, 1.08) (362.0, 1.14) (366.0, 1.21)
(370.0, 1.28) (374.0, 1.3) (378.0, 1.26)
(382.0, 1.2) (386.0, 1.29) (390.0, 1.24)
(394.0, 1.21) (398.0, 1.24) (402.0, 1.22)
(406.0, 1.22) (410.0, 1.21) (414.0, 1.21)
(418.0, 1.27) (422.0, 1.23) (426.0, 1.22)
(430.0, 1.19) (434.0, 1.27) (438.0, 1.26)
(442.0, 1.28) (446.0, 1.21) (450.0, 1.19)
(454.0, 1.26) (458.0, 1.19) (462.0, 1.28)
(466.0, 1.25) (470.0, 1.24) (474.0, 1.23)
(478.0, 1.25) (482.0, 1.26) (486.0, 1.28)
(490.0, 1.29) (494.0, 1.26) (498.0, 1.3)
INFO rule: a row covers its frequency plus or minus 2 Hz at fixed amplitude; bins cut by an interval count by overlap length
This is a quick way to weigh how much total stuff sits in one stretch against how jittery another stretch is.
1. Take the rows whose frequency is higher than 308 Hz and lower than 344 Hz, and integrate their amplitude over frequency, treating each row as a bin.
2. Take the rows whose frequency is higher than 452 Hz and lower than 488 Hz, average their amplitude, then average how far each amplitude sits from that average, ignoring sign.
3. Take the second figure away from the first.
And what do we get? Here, 48.1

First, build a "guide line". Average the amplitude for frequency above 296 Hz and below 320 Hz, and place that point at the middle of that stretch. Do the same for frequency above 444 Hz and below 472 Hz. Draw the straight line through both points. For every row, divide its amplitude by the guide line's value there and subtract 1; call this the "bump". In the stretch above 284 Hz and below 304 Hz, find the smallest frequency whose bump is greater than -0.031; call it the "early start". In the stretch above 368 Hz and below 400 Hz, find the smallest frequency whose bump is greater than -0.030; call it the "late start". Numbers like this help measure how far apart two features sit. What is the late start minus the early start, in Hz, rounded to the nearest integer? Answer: 76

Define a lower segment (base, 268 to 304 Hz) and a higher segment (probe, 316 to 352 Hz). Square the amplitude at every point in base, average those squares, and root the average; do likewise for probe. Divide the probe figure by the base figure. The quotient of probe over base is 1.15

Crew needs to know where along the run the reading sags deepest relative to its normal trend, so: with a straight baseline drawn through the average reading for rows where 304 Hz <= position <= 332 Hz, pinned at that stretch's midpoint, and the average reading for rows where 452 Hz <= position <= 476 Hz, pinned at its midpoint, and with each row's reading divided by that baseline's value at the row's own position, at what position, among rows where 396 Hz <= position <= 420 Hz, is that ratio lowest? 410.0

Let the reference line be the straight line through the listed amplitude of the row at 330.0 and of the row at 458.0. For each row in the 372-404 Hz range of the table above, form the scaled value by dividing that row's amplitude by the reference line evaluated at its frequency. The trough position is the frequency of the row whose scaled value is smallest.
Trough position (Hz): 382.0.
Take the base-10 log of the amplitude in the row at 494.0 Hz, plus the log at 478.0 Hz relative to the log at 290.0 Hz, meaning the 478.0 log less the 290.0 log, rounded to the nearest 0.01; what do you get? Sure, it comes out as 0.11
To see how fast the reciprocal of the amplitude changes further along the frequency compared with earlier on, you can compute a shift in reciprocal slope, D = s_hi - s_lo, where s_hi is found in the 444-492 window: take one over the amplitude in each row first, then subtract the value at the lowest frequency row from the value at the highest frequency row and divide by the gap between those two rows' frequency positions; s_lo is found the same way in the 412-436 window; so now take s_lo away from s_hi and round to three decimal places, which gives 0.001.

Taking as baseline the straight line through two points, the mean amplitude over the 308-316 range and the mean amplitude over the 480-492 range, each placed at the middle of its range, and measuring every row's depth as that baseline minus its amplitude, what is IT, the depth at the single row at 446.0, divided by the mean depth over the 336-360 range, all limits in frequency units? 0.62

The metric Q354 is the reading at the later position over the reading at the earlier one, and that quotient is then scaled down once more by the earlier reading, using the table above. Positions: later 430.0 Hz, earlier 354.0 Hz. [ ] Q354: 0.98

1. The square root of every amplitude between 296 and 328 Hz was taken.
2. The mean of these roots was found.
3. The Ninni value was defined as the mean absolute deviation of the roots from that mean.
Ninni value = 0.014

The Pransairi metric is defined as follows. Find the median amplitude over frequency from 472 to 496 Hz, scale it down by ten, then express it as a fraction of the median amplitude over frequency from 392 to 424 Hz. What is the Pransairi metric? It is 0.103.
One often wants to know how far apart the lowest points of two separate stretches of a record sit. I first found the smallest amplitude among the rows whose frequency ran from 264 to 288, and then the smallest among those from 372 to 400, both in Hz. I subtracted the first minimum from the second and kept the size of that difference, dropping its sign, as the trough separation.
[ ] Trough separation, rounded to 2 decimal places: 0.28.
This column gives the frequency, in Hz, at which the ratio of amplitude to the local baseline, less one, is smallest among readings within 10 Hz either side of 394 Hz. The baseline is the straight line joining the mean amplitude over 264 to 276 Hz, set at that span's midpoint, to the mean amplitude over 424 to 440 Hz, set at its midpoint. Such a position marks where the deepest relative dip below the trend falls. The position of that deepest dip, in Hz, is 394.0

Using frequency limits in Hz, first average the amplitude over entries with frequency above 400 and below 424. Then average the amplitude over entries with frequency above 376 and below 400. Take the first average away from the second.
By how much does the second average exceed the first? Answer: 0.013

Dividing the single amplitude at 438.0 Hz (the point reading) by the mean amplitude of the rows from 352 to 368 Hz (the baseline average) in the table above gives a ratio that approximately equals 1.11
